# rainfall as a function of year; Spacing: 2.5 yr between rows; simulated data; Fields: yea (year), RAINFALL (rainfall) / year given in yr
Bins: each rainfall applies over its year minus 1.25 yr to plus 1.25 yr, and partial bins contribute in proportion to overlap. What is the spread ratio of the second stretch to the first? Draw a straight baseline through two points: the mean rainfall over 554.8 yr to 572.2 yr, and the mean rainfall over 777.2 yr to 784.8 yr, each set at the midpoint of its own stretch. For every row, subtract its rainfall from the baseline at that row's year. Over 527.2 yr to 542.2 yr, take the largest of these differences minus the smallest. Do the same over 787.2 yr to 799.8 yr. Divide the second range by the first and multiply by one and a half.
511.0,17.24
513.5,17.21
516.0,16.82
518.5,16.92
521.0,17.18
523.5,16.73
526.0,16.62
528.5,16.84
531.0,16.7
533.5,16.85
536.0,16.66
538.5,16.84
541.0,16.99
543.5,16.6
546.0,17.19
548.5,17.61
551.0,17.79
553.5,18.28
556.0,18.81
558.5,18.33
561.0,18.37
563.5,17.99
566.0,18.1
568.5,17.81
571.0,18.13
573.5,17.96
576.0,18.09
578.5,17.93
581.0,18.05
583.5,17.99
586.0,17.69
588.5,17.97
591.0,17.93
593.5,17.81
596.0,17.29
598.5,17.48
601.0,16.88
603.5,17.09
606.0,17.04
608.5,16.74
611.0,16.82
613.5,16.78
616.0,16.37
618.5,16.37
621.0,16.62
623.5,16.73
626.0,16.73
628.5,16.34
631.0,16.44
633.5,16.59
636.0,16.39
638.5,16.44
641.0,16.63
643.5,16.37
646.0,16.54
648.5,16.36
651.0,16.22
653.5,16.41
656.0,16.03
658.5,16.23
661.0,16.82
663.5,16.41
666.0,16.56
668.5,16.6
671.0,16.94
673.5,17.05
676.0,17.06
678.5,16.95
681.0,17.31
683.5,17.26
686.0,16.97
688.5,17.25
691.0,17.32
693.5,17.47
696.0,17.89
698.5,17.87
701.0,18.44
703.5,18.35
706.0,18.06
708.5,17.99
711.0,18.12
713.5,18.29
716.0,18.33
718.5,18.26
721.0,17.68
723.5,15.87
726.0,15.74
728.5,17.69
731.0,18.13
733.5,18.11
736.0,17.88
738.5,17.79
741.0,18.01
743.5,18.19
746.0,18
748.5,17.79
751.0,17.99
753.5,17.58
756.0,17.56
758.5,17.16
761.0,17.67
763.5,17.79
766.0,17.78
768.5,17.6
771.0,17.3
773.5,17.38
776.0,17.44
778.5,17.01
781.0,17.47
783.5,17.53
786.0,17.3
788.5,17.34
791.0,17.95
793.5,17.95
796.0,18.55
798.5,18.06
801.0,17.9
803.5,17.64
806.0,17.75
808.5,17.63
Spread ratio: 5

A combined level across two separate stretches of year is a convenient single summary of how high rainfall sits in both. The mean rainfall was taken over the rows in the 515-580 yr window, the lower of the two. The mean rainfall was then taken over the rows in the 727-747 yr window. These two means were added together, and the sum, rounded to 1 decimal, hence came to 35.4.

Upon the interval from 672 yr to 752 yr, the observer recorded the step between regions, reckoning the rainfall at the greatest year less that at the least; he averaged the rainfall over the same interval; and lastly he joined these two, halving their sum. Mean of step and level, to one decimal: 9.3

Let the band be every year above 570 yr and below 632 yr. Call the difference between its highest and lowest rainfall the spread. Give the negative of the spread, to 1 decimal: -1.8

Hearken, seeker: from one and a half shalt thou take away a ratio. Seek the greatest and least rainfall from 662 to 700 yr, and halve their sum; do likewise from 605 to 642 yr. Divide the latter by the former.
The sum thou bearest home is 0.53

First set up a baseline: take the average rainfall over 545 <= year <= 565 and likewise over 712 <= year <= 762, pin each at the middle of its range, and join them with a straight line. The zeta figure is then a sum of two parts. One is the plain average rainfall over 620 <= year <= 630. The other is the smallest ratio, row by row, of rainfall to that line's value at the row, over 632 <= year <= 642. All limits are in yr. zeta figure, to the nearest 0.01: 17.52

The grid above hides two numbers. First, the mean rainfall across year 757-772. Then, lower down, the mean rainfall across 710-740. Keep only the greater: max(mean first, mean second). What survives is 17.7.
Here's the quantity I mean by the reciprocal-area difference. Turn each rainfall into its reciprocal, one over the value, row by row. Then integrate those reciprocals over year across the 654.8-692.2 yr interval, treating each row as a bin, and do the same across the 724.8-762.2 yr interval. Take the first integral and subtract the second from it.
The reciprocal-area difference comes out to 0.10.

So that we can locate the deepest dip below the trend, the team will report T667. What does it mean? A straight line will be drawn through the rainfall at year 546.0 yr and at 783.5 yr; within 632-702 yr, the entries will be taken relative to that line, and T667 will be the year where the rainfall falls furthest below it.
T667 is 656.0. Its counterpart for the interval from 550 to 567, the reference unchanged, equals 551.0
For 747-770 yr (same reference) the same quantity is 758.5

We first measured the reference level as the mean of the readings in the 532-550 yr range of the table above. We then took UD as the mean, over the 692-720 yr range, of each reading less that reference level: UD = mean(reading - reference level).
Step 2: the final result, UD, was 1.1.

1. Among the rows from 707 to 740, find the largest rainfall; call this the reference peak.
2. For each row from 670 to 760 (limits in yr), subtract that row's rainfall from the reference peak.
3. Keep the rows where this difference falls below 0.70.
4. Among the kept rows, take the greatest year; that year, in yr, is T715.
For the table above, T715 751.0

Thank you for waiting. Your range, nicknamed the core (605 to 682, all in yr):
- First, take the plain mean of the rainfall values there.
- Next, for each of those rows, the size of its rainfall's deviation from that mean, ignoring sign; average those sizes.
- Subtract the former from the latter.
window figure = -16.4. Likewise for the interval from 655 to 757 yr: -16.9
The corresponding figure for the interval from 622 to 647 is -16.4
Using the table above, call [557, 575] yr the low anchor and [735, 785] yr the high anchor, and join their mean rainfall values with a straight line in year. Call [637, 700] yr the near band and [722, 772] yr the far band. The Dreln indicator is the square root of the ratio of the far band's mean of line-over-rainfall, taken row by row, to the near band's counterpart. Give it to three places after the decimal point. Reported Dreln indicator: 0.974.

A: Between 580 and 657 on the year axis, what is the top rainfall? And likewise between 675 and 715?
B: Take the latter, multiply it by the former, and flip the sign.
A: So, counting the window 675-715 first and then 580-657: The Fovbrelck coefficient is -333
